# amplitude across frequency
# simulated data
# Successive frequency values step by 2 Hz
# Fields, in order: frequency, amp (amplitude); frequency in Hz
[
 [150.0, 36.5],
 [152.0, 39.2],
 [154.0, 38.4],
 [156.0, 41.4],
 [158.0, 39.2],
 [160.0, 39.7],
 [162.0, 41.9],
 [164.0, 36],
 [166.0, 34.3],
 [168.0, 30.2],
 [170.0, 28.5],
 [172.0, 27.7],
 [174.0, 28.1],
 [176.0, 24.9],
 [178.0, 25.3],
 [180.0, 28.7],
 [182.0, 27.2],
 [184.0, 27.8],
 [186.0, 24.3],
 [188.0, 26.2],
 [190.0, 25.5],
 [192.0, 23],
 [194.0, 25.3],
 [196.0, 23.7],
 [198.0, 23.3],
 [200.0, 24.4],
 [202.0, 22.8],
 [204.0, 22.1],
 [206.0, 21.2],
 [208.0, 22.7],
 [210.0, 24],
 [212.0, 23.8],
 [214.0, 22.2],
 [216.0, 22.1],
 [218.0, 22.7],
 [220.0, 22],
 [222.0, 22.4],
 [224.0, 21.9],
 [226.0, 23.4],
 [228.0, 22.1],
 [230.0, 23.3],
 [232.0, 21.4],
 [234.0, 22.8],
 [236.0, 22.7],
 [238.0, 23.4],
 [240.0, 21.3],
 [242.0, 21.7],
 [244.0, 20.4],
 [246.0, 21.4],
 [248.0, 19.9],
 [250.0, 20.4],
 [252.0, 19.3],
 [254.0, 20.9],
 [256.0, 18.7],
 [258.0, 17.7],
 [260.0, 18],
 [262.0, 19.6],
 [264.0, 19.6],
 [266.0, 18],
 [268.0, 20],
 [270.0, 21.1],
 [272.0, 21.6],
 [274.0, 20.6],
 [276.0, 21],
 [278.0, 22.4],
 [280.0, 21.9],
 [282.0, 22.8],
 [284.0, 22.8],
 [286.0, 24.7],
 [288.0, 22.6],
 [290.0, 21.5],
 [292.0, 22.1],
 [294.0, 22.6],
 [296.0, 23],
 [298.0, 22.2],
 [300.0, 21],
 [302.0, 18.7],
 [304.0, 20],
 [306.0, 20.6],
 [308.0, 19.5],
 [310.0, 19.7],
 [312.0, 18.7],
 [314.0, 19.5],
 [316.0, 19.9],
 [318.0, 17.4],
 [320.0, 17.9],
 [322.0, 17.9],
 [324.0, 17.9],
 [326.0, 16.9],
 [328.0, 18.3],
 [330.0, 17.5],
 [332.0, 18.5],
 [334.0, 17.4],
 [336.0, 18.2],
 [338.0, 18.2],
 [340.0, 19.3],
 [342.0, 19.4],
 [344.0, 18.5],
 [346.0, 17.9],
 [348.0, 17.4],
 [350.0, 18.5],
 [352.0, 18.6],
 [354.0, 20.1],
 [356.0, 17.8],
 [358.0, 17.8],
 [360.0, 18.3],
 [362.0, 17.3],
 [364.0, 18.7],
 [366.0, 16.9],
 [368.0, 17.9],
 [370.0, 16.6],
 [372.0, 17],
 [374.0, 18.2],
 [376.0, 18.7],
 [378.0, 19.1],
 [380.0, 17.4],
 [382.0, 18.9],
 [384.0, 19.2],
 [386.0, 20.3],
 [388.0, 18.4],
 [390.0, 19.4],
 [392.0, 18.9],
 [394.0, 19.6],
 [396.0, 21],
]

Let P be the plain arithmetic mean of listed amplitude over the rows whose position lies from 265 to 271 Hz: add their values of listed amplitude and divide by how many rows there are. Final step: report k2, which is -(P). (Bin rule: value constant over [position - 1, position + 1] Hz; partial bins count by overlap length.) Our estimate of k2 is -20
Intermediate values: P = 19.7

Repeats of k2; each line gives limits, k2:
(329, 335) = -18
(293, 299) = -23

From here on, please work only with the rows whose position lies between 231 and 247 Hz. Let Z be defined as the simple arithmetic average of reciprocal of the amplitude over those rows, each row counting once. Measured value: 0.0458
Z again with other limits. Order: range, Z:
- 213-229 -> 0.0448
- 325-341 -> 0.0555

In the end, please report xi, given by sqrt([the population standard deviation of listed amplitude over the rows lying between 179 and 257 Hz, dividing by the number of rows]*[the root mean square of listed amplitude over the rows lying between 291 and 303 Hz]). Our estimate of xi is 6.8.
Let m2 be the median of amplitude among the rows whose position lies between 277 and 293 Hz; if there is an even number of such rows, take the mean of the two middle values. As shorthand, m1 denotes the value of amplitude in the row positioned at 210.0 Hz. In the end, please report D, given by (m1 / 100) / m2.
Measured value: 0.0107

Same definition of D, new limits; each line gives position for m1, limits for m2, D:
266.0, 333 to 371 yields 0.0099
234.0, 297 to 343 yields 0.0122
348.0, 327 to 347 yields 0.0095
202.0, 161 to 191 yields 0.0082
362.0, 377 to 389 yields 0.0091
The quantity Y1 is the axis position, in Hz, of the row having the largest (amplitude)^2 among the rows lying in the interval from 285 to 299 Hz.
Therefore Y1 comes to 286.0 Hz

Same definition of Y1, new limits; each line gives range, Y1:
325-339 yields 332.0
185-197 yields 188.0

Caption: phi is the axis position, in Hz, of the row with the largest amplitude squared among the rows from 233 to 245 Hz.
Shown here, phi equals 238.0 Hz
